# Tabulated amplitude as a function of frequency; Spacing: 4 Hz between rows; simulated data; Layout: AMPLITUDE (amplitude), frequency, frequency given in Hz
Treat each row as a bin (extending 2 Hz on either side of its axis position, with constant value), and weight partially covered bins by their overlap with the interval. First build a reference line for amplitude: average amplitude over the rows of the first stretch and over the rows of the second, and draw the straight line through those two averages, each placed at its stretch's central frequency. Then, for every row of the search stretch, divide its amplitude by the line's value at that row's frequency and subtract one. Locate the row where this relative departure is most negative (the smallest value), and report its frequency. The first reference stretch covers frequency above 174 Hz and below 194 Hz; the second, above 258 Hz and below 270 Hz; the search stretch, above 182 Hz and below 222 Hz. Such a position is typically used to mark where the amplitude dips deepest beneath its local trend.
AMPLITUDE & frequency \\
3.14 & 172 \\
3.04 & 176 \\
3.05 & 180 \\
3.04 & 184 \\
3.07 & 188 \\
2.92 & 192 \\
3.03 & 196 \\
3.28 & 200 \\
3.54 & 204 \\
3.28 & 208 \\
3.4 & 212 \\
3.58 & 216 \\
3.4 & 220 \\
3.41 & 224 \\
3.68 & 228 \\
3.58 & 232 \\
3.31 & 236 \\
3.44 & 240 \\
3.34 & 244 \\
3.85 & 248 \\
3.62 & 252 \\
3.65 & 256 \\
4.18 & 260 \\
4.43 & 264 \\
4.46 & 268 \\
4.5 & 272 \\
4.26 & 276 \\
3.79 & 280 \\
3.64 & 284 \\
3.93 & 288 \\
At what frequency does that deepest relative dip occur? 192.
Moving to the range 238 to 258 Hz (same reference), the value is 244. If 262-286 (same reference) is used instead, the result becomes 284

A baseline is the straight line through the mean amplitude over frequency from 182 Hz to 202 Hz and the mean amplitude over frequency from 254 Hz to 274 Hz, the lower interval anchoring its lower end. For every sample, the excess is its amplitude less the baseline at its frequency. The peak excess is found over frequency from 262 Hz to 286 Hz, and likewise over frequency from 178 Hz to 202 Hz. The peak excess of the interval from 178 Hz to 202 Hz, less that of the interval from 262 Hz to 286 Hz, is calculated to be 0.0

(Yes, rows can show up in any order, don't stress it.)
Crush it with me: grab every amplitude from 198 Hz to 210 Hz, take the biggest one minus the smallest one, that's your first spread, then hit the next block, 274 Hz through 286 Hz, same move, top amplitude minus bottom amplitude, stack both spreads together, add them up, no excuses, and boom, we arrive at 0.9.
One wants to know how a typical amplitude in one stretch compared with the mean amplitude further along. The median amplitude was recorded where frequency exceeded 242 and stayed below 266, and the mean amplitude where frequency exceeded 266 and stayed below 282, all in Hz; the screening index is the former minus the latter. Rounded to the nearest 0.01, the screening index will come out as -0.50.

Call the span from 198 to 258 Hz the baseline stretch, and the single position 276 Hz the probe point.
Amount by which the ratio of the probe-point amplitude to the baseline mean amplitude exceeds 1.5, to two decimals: -0.28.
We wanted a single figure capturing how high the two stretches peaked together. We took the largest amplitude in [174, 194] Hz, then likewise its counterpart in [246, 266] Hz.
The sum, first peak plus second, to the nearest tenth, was 7.5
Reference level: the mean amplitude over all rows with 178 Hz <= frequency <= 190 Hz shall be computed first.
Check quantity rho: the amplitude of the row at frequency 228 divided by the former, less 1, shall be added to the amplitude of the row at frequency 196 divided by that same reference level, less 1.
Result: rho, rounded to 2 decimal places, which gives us 0.20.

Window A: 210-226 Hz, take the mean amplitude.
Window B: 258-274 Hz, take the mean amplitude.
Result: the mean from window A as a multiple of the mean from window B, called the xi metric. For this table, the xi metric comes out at 0.78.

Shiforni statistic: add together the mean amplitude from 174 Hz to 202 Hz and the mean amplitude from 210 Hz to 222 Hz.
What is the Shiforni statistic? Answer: 6.52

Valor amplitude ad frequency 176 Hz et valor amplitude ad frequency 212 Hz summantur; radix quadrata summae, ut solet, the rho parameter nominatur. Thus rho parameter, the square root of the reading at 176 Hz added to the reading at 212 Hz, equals 2.54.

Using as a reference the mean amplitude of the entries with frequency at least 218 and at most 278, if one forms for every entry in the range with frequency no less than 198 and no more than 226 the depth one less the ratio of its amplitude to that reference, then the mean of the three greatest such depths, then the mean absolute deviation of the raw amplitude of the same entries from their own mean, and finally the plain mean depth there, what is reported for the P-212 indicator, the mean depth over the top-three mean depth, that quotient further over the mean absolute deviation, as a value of 10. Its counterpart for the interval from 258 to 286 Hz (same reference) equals 22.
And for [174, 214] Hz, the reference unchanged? 5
